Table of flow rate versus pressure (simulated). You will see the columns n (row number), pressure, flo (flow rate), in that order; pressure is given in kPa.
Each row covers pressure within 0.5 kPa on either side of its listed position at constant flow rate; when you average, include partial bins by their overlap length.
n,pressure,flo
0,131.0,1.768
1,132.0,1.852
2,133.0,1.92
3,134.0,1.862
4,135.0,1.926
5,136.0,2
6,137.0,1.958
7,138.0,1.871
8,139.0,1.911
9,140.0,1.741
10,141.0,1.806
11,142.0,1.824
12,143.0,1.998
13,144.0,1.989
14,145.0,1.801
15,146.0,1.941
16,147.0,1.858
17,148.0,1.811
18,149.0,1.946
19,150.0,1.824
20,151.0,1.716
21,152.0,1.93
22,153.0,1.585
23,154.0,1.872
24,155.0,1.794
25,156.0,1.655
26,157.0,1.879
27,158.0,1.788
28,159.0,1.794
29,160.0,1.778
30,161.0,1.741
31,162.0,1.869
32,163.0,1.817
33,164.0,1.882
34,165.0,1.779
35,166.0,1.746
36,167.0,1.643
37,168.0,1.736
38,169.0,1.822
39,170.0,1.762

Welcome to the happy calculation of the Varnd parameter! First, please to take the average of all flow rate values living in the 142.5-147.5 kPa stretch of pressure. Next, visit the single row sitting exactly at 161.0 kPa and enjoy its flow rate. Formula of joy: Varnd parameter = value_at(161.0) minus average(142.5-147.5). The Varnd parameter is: -0.18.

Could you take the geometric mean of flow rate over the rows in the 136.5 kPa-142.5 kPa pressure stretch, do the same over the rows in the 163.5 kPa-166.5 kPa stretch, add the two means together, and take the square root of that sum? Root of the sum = 1.91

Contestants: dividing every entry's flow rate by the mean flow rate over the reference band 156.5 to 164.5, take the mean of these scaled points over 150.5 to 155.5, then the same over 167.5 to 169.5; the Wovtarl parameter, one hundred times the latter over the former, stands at 100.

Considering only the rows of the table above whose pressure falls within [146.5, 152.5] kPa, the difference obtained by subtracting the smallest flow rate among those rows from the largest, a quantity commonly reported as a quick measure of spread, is 0.23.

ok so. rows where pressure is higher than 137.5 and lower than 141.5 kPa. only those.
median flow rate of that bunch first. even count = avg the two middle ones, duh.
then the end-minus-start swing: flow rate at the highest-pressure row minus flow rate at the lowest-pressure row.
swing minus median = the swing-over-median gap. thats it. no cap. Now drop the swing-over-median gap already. -1.90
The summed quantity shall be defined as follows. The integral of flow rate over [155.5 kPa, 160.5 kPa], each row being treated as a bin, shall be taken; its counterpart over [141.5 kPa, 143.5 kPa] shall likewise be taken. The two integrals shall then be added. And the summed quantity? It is 12.7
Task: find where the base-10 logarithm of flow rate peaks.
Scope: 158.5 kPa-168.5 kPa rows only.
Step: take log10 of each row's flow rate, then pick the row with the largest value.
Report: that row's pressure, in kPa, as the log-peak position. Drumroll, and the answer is 164.0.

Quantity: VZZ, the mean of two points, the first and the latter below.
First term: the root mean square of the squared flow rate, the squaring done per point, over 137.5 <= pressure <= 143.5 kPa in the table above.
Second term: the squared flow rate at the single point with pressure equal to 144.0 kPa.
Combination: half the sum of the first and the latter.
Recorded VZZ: 3.72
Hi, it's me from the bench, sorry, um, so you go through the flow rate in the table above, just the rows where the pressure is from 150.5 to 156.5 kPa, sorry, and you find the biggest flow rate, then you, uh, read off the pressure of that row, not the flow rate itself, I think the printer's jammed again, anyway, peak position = 152.0 kPa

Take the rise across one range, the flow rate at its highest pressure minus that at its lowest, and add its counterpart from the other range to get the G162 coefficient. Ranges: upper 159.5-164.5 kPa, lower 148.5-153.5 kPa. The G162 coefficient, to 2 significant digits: -0.26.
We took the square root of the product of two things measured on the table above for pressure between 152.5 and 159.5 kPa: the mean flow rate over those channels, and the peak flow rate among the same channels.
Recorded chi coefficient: 1.82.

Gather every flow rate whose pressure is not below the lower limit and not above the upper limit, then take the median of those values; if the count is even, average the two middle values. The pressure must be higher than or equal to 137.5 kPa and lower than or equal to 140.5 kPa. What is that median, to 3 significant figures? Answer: 1.87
